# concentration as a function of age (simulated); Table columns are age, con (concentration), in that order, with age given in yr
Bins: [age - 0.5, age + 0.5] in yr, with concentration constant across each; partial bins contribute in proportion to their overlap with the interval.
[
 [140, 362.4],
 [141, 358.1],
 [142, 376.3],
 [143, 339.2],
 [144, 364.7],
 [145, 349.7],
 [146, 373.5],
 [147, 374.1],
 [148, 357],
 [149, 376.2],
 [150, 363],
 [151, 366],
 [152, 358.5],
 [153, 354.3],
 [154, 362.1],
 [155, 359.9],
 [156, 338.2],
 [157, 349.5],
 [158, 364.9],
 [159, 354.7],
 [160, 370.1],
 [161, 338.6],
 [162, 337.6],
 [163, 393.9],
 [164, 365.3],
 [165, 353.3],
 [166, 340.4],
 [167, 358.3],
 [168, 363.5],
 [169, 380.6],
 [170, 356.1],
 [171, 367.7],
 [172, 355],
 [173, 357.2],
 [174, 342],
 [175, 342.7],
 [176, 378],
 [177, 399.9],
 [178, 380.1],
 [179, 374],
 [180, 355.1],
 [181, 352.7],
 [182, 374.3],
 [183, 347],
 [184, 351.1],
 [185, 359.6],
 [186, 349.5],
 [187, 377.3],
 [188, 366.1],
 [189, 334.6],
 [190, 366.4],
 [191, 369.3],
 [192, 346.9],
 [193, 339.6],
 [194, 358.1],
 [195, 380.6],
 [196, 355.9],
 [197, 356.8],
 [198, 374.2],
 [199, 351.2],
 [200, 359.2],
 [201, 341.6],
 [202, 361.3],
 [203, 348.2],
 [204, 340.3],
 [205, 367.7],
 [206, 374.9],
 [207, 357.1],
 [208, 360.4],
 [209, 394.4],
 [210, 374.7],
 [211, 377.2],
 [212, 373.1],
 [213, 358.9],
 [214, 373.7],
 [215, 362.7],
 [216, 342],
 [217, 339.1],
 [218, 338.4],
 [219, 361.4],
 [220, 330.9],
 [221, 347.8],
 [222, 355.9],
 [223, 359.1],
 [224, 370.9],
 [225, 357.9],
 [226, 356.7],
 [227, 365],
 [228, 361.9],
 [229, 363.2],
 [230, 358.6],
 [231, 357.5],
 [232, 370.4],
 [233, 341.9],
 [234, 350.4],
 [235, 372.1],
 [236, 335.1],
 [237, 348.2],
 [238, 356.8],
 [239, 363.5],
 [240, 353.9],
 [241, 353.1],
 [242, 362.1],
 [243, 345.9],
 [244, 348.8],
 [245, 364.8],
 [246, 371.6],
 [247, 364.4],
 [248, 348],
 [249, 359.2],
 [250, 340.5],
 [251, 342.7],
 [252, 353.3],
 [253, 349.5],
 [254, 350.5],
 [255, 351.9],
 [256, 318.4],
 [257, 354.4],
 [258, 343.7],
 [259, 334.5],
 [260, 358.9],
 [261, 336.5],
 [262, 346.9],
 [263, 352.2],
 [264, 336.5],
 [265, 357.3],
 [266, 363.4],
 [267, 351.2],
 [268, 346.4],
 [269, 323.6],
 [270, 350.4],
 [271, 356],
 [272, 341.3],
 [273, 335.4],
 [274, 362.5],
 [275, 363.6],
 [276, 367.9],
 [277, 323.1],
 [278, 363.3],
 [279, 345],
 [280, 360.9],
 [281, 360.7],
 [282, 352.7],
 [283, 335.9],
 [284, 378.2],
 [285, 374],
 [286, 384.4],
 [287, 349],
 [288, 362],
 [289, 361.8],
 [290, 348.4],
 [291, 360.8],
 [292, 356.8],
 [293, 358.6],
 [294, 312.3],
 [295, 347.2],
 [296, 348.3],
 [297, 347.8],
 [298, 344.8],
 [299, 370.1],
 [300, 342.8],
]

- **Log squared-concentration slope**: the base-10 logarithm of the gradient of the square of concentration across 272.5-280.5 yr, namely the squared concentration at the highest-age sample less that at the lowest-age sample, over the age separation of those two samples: 3.40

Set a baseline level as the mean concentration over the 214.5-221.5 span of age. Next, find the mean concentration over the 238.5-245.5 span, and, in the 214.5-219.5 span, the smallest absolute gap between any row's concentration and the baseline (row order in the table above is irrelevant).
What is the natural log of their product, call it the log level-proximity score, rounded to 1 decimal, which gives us 7.3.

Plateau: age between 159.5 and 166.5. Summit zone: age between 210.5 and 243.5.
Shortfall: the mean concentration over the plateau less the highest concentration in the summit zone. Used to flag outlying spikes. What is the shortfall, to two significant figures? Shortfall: -20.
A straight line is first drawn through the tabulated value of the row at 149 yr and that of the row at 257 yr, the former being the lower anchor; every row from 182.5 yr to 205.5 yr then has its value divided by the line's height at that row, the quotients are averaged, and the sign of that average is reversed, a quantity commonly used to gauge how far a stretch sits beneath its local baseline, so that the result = -0.97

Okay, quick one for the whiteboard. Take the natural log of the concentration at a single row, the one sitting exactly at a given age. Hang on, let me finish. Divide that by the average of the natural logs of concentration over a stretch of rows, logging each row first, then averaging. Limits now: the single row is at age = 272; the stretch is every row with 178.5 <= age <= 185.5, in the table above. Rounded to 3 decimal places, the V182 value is 0.991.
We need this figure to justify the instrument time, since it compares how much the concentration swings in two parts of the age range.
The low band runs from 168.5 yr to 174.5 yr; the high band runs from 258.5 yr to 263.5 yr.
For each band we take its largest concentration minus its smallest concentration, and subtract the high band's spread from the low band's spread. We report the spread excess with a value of 14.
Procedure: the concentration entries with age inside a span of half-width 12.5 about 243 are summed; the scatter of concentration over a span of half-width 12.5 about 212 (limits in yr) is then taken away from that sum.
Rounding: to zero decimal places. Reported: 8841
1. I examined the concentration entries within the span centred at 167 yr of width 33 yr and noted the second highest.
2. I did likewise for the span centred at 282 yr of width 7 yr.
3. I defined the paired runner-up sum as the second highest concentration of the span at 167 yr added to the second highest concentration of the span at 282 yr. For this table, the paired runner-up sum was 768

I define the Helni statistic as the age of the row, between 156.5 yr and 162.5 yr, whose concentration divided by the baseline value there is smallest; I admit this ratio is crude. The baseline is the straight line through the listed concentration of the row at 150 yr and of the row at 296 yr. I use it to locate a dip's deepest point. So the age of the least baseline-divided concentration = 162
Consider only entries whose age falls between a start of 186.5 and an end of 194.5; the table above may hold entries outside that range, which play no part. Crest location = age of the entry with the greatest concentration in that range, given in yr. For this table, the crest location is 187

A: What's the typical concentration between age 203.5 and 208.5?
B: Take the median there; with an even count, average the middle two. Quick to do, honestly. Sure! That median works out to 360.4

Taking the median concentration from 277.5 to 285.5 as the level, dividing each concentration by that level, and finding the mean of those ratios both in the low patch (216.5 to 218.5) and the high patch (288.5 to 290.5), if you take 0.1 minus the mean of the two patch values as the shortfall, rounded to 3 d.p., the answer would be -0.862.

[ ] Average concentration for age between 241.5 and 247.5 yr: 360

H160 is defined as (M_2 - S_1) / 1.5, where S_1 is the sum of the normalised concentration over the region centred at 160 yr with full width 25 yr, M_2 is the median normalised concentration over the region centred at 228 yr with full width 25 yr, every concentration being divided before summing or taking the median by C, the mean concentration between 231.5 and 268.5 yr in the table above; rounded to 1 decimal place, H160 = -16.4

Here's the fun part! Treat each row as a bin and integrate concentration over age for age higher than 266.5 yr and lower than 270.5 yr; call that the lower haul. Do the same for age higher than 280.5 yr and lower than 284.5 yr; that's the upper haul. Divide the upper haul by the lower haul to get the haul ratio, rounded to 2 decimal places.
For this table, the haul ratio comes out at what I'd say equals 1.04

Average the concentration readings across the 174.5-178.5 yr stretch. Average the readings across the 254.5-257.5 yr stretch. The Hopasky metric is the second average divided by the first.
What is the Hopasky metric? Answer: 0.91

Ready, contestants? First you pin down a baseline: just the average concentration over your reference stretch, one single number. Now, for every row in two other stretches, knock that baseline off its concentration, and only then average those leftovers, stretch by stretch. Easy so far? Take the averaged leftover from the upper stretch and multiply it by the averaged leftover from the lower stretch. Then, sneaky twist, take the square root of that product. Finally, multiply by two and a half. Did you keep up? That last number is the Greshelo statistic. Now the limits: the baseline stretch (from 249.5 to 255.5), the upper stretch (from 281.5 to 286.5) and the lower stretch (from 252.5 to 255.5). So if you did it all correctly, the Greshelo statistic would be 17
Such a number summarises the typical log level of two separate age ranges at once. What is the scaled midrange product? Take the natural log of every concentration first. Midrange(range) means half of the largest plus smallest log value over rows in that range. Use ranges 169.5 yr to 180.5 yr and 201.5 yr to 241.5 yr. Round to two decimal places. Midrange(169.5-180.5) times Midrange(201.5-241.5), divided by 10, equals 3.48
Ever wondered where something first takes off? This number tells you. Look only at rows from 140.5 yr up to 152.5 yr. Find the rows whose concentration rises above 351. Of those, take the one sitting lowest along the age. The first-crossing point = 141 yr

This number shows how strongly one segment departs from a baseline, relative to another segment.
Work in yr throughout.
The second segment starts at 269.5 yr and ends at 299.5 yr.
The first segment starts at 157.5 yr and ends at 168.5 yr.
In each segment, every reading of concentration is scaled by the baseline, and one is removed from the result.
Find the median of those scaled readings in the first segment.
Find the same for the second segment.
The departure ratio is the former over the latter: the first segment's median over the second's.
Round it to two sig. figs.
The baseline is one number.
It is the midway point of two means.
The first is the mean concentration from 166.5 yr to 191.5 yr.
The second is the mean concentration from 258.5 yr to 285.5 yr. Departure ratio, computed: -5.6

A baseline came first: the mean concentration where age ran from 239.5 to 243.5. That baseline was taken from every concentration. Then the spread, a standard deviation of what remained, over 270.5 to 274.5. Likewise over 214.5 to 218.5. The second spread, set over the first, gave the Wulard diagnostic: 0.92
